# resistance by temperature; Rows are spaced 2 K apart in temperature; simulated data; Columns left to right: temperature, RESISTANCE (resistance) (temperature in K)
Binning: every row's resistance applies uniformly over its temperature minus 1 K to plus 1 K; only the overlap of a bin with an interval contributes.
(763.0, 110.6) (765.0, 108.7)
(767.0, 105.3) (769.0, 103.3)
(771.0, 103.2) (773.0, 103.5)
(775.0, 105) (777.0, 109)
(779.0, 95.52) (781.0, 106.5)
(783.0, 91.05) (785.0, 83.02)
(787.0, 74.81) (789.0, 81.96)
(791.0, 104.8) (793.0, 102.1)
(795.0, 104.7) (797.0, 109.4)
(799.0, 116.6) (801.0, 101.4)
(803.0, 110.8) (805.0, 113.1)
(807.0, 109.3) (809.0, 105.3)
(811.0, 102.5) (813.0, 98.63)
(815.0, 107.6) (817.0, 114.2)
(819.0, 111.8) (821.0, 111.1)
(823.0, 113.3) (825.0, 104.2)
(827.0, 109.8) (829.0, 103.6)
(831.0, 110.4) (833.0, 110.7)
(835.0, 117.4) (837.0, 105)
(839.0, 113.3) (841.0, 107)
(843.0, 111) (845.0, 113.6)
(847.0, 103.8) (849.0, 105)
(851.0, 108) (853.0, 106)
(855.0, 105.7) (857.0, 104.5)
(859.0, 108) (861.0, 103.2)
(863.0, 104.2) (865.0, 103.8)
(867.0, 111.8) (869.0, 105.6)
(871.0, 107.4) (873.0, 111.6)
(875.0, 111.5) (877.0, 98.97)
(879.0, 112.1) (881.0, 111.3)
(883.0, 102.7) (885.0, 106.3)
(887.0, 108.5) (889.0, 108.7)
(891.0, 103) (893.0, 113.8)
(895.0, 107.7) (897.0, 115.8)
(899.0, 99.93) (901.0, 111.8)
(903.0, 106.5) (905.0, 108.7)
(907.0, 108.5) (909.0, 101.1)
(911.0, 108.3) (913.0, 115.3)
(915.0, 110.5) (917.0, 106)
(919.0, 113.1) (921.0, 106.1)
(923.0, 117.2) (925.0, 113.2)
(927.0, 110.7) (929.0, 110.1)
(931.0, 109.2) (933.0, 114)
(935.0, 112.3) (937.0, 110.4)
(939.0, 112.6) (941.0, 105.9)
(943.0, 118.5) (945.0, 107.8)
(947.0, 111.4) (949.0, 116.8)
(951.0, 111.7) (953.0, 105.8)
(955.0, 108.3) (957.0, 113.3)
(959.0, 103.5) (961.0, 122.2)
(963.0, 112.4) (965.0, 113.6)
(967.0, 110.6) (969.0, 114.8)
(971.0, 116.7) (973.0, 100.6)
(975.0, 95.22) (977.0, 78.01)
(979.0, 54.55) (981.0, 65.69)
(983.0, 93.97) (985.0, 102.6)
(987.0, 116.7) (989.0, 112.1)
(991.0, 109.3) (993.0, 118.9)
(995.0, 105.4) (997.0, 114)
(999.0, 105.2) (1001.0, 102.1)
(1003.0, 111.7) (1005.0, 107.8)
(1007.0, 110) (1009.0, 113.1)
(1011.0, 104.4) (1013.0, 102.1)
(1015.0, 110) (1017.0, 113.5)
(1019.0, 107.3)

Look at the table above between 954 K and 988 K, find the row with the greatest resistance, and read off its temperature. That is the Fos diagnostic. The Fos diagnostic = 961.0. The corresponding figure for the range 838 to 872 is 845.0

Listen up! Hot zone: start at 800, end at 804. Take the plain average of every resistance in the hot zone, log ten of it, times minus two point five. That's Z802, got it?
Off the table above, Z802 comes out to -5.064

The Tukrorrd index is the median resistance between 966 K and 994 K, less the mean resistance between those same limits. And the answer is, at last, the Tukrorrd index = 6.7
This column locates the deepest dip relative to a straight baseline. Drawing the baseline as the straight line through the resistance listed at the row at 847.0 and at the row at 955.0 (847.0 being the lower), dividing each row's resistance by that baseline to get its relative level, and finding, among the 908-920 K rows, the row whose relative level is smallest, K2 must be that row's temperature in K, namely 909.0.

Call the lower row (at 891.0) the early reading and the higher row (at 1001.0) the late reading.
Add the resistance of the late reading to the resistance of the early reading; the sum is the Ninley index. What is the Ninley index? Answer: 205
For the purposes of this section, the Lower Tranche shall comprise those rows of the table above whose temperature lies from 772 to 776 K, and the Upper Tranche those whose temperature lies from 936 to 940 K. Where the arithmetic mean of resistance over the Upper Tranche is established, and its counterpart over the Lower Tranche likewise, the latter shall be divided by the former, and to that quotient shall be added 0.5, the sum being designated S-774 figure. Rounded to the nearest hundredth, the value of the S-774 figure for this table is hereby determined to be 1.43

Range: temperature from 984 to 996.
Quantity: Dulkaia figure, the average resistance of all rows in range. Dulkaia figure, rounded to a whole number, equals 111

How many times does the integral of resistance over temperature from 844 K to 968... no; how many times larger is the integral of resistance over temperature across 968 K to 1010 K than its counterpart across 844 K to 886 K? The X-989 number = 0.96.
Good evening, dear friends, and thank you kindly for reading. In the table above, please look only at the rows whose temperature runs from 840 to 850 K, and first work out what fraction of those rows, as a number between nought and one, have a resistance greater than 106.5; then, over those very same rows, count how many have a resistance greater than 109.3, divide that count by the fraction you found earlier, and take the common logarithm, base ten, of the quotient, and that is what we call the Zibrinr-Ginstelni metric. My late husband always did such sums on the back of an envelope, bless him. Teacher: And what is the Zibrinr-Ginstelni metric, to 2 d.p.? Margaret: 0.52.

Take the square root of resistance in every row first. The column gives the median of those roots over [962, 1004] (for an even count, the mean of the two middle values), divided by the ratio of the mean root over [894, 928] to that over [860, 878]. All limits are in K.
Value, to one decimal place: 10.3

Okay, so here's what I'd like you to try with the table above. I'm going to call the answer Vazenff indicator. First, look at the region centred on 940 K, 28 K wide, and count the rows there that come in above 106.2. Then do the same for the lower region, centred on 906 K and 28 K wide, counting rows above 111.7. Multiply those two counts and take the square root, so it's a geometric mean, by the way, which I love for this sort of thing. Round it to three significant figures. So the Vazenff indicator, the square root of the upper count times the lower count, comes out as 7.75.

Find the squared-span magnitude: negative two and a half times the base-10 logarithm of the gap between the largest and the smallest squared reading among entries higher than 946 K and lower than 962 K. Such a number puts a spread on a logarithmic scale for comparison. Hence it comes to -9.06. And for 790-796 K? -6.87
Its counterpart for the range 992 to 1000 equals -8.72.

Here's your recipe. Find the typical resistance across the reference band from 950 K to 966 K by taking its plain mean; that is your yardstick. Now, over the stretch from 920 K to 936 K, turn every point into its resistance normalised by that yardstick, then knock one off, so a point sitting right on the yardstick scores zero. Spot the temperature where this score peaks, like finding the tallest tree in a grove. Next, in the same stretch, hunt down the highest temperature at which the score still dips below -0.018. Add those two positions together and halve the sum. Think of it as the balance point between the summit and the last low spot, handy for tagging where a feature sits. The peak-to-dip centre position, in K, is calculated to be 927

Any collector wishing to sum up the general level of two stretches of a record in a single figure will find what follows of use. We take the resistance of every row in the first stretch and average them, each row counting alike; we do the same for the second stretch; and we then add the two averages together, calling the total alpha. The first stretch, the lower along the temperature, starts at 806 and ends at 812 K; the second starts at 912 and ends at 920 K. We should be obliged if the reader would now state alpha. 217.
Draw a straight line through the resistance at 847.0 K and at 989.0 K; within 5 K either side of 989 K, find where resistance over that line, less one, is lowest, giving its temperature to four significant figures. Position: 985.0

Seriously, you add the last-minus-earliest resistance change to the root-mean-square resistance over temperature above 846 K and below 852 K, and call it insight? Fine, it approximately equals 110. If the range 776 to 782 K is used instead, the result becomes 101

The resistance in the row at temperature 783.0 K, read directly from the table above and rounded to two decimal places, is 91.05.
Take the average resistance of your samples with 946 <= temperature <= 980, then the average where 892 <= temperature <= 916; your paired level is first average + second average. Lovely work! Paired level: 214.3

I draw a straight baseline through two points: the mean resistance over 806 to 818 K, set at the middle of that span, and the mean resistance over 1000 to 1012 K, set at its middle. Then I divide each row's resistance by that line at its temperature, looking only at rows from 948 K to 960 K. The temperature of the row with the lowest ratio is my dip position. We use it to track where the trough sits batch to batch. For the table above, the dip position 959.0 K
